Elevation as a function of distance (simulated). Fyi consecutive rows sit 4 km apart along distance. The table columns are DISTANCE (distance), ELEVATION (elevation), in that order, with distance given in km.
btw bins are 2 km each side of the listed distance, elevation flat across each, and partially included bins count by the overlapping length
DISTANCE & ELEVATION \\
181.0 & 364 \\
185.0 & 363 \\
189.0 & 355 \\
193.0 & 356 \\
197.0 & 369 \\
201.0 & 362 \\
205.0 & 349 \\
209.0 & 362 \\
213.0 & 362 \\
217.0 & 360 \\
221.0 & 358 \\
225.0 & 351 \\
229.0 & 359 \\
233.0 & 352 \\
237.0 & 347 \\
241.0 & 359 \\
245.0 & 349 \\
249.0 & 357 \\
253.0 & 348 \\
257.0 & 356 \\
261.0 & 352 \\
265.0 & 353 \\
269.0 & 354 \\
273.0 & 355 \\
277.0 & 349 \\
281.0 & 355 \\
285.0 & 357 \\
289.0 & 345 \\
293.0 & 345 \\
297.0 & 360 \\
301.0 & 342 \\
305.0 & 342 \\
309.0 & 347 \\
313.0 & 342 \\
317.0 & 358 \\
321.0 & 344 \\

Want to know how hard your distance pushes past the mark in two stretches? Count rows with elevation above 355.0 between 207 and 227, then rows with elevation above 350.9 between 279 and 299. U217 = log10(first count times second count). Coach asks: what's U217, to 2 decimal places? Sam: 1.08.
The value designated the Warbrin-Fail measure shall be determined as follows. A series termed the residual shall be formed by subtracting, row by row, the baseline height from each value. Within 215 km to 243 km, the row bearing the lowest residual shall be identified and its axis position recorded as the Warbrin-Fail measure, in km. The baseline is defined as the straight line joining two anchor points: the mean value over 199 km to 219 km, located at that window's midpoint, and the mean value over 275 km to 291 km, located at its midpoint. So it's 237.0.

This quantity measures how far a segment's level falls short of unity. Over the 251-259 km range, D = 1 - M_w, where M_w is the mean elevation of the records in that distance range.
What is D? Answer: -351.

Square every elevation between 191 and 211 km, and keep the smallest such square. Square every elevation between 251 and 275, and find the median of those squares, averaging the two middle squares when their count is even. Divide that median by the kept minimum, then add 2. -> 3.03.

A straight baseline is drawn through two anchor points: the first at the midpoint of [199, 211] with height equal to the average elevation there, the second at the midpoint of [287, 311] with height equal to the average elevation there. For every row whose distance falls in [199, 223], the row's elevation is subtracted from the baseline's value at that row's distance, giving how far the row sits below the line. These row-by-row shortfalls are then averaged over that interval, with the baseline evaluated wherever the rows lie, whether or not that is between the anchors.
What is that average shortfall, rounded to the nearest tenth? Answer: -1.9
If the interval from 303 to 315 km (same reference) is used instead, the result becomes 2.0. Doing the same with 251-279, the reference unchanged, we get -1.7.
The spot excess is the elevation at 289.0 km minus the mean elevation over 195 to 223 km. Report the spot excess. -15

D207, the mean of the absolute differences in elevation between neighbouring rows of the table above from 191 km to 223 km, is 7.1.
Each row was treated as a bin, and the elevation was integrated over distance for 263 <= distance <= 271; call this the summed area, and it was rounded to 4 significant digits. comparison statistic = 2828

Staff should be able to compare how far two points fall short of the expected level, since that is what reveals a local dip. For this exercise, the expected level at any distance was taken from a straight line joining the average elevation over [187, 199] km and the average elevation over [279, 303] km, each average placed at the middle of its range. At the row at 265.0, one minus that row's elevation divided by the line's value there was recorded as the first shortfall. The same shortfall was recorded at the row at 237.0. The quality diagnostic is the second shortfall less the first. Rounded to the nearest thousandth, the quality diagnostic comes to 0.024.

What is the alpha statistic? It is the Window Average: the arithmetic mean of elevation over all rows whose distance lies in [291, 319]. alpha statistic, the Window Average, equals 348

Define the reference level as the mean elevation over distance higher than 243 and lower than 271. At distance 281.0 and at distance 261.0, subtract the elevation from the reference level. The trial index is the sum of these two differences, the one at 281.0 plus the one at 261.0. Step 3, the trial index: -1.6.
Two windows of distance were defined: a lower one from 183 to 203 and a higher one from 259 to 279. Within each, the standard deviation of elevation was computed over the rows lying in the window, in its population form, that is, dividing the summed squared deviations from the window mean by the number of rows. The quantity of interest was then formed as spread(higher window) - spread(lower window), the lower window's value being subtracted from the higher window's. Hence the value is -3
